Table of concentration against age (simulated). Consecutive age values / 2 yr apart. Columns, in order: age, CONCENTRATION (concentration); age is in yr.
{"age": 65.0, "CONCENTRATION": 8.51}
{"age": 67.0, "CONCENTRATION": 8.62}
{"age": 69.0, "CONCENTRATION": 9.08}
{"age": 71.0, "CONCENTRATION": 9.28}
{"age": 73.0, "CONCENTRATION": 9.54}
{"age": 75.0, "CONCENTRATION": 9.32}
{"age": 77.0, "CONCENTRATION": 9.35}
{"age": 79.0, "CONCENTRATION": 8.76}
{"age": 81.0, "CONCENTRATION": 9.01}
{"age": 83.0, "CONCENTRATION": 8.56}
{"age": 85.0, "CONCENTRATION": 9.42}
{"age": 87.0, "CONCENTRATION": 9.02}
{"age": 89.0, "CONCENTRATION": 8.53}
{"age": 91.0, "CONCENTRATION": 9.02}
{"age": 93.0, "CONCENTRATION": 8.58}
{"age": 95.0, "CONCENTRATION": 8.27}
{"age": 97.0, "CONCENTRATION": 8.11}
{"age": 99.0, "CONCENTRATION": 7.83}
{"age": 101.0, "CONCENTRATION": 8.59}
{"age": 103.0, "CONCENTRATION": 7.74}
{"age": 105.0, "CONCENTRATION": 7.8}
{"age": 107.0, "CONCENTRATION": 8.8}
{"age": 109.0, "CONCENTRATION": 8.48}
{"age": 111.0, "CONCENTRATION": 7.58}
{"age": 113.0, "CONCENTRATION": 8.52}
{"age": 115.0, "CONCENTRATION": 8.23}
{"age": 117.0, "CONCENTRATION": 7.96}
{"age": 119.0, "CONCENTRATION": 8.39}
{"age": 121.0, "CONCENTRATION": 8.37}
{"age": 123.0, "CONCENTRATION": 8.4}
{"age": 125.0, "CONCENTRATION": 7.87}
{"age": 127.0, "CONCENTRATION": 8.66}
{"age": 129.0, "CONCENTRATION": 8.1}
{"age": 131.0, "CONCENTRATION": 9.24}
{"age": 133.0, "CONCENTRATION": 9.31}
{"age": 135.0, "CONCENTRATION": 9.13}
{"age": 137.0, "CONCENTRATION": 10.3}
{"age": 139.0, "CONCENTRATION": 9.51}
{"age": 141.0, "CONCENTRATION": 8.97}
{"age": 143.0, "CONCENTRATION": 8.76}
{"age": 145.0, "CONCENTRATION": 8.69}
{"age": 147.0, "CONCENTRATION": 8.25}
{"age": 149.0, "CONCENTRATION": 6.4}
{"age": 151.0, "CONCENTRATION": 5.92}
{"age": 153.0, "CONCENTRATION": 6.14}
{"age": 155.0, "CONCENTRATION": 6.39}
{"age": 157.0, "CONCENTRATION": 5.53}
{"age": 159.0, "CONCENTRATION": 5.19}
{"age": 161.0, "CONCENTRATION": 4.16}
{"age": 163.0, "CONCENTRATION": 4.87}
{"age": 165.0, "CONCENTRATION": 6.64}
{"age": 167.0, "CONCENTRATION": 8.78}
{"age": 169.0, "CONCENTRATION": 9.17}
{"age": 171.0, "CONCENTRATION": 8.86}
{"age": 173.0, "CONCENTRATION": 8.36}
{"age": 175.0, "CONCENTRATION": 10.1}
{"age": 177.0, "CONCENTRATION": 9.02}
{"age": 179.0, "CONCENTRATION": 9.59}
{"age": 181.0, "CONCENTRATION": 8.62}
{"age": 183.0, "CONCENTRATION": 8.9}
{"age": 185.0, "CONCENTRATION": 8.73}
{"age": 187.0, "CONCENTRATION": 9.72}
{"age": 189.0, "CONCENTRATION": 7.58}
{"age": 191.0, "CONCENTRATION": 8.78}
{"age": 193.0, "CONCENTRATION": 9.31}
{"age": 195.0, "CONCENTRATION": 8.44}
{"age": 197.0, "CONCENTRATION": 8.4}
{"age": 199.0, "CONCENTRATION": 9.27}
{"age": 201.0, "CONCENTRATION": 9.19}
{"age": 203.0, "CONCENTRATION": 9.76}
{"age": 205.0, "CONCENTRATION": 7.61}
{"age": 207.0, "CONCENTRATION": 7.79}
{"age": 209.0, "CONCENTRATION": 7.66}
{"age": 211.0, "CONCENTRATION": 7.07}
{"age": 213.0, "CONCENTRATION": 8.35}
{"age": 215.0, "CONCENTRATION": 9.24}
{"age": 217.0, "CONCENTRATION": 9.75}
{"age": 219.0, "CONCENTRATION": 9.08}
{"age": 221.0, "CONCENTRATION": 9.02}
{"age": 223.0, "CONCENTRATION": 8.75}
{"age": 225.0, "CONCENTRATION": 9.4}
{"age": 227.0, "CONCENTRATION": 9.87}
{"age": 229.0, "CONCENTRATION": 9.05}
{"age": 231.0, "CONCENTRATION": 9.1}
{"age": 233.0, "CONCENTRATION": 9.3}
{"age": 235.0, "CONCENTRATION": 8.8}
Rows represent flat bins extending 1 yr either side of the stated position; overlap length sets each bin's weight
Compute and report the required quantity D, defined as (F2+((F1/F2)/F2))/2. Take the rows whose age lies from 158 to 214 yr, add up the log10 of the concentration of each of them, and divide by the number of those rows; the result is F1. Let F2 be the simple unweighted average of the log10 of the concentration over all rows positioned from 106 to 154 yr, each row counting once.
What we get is 1.00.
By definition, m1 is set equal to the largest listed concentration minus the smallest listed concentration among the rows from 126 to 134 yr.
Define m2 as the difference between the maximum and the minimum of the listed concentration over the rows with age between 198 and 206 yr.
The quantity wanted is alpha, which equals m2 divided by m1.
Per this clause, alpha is 1.8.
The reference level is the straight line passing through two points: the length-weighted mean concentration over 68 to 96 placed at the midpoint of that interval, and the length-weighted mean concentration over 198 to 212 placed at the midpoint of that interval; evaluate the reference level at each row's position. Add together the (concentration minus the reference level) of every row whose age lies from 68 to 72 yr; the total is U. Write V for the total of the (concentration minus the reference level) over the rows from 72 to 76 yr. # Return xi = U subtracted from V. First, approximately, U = 0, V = 0.8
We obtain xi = 0.5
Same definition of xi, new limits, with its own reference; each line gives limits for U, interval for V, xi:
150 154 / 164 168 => 3.5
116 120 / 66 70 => 0.8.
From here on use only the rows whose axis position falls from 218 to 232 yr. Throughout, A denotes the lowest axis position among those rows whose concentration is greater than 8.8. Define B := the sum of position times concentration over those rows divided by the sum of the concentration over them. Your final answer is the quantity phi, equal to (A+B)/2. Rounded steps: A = 219.0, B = 225.0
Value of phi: 222.0 yr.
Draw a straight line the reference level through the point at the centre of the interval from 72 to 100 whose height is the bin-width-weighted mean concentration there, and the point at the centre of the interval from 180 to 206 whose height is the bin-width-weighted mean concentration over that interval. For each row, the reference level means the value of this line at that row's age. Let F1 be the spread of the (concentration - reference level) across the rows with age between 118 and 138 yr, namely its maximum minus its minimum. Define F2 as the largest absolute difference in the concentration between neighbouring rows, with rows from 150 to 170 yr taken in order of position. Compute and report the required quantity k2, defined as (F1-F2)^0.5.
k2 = 0.5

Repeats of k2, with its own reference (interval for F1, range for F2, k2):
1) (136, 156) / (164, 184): 1.5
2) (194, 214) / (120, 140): 1.2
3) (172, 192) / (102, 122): 1.2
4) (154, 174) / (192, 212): 1.7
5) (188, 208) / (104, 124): 1.1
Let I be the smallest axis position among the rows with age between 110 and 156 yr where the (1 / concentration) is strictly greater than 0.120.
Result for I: 111.0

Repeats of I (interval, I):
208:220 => 209.0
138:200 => 147.0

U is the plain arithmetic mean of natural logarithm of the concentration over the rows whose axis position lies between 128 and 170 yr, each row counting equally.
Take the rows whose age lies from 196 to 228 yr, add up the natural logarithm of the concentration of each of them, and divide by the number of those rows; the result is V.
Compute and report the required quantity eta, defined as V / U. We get 1.08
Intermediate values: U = 2.00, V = 2.17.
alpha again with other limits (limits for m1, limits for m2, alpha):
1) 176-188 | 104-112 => 1.1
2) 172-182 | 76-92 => 0.5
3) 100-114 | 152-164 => 1.8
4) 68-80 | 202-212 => 3.4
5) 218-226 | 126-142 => 3.4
